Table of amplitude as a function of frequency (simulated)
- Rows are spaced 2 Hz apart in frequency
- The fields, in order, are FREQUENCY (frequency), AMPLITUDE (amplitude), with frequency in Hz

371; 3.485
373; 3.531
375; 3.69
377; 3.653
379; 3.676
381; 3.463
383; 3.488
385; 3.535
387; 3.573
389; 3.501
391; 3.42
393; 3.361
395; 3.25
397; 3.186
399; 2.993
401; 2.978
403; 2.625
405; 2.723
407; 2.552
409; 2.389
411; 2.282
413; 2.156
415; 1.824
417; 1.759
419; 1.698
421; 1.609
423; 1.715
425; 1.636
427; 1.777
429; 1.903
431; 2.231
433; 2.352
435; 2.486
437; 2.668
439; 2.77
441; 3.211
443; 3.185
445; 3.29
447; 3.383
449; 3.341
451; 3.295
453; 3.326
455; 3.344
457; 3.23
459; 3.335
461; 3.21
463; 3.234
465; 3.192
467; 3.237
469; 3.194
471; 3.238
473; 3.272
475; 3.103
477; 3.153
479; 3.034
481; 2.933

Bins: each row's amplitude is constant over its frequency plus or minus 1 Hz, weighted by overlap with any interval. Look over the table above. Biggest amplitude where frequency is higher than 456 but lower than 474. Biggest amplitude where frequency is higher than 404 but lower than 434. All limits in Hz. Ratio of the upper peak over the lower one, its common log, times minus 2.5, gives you -0.220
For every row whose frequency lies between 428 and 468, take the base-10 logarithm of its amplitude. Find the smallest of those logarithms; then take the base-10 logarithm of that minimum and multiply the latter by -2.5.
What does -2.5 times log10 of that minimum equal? 1.4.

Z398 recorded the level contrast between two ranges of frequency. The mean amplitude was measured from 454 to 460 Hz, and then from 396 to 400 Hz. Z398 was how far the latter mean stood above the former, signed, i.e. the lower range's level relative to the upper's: -0.21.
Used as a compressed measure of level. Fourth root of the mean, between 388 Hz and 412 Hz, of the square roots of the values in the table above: 1.14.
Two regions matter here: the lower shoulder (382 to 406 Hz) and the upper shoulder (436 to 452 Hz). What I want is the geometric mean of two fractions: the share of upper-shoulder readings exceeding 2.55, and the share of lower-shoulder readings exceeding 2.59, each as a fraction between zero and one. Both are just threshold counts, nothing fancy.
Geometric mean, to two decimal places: 1.00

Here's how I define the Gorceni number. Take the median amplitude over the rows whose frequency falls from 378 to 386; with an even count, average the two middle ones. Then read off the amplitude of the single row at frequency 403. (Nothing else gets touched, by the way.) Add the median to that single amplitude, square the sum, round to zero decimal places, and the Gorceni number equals 38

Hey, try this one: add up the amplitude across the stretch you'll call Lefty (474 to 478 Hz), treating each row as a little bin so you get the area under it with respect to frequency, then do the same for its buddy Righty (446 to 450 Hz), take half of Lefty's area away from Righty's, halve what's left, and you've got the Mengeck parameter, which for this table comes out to 3.6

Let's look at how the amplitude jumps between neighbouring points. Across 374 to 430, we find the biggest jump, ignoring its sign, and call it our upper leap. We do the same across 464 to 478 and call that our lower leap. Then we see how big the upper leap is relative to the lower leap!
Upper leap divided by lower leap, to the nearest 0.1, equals 2.1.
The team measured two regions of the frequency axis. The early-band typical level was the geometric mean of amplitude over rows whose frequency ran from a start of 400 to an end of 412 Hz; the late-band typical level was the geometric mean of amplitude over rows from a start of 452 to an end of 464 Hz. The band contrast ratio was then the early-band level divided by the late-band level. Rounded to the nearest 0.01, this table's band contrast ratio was 0.79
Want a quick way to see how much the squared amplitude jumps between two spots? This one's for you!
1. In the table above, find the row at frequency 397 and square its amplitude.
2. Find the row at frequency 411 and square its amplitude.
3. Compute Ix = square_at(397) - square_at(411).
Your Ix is 4.9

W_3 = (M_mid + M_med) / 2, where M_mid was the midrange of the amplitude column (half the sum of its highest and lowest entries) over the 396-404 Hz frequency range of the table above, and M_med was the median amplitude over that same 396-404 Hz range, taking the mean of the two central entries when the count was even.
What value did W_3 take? 2.95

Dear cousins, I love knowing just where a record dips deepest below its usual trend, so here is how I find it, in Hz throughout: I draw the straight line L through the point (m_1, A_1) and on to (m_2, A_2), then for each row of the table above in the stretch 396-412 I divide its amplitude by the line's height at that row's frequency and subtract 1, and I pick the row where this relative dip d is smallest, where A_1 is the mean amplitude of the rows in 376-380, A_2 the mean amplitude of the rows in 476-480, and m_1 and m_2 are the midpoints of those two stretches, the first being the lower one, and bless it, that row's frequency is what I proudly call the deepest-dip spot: 411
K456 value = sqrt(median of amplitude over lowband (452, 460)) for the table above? 1.82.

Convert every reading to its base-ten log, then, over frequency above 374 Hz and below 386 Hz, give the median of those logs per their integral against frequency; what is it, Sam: 0.084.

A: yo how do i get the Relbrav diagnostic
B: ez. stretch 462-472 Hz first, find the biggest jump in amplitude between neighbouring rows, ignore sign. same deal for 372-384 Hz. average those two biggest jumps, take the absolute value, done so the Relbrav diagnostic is 0.13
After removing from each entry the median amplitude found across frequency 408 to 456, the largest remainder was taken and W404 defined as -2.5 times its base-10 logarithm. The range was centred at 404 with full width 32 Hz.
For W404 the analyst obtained -0.133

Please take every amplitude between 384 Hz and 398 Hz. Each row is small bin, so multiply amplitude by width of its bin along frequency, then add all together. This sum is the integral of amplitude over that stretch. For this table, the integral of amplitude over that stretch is 48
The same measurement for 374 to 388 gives 50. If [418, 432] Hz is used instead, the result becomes 25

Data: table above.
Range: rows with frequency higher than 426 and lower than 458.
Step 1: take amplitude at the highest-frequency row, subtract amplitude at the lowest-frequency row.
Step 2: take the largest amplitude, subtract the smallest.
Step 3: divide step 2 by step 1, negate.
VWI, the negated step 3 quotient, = -1.1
